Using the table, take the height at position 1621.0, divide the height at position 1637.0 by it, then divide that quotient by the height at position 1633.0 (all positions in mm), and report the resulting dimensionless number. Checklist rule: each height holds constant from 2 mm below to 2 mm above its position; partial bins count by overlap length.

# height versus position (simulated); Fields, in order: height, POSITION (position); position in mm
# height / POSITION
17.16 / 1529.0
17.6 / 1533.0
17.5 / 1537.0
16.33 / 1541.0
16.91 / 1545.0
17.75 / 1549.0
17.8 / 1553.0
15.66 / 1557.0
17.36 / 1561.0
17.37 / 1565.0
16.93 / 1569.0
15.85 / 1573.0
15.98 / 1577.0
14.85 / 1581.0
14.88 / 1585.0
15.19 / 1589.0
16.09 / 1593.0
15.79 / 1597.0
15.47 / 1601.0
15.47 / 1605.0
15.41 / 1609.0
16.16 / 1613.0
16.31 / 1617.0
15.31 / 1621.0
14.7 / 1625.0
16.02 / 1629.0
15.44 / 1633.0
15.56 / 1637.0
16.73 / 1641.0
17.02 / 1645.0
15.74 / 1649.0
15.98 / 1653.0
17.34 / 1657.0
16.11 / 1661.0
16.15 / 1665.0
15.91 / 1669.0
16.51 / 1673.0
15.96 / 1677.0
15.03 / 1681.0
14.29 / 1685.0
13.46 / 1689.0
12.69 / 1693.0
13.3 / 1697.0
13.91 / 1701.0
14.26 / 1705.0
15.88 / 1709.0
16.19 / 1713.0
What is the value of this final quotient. 0.066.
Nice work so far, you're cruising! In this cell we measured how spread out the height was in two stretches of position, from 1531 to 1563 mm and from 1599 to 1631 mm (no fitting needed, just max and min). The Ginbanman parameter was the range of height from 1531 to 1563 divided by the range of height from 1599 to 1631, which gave 1.33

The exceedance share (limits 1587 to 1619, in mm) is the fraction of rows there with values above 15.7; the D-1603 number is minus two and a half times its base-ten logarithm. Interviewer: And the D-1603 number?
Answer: 0.75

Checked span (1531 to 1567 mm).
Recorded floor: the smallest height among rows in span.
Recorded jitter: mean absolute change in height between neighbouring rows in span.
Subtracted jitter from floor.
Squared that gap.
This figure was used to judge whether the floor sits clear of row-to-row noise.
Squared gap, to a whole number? 220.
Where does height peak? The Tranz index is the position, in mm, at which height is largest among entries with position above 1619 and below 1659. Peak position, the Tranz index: 1657.0 mm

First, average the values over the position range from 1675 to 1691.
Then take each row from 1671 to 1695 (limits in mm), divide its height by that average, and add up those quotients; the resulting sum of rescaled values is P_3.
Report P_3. 6.0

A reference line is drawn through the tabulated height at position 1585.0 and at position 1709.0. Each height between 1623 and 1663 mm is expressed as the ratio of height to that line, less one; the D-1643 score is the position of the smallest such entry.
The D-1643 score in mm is 1625.0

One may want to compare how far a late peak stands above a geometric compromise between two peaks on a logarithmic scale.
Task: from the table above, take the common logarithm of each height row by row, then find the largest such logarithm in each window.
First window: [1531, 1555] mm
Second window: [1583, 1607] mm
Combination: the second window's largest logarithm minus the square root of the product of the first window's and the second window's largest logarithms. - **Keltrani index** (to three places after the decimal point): -0.022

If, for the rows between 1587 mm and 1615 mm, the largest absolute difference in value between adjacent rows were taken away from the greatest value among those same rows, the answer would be 15.3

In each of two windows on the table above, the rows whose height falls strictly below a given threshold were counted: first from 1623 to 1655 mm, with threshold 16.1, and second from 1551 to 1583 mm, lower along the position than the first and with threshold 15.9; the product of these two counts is 18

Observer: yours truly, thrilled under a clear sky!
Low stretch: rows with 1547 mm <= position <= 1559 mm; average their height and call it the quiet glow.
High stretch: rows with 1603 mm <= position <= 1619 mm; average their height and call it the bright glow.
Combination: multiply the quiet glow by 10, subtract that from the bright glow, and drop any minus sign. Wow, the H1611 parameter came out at 155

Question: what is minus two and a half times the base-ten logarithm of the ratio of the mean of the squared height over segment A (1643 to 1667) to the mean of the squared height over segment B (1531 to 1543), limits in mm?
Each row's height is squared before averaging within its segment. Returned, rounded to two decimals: 0.10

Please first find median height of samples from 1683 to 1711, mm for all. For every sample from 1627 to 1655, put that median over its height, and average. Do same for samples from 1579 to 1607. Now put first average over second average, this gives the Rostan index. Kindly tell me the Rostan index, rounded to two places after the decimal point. 0.96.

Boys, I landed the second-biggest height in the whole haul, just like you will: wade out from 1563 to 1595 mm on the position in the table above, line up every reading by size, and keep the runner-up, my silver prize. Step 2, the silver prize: 16.93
